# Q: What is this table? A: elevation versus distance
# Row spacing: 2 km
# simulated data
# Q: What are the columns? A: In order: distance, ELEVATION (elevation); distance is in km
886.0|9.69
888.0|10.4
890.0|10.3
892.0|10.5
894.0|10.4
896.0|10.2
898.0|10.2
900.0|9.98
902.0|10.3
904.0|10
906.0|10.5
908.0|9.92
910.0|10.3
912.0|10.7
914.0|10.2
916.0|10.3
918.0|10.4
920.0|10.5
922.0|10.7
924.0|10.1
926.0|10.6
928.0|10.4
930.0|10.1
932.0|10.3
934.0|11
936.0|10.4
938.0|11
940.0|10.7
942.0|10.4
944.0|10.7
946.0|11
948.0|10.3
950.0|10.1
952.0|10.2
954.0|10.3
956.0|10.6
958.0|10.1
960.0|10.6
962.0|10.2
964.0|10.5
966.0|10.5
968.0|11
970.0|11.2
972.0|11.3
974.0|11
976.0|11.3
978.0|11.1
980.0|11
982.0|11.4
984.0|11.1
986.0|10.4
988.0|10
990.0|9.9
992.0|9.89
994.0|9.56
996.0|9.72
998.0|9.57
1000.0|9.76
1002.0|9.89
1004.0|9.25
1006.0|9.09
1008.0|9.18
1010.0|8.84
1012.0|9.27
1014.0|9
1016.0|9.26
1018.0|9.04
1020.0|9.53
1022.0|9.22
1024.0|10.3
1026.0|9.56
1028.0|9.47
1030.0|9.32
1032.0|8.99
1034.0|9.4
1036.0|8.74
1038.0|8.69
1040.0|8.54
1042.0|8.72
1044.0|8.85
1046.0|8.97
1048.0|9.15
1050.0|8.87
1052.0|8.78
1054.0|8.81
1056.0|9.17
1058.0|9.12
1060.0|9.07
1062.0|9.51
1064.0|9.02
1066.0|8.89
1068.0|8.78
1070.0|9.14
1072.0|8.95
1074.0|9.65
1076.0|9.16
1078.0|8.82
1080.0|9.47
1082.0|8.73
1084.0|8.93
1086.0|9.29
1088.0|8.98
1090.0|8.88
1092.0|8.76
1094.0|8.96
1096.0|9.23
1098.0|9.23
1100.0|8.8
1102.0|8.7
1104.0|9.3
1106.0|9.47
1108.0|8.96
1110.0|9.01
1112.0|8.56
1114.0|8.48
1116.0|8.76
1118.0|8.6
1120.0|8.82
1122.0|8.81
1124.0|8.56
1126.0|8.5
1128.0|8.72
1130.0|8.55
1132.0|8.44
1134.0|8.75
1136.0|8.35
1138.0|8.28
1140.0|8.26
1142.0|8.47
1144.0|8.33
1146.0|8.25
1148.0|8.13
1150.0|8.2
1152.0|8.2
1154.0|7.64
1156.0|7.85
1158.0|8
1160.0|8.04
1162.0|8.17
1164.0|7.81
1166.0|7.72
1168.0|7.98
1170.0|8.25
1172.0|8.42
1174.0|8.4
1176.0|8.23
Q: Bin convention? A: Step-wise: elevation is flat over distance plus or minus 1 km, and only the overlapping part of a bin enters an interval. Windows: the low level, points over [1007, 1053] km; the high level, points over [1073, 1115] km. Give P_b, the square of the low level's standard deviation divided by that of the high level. 1.5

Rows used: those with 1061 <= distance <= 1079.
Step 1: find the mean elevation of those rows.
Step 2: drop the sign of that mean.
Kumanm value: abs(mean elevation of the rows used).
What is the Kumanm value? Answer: 9.1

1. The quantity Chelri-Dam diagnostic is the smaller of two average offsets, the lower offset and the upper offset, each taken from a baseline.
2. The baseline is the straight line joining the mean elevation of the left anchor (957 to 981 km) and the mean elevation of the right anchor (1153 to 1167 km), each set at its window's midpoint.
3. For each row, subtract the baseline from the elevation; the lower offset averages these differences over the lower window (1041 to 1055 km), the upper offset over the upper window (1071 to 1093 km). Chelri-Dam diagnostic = -0.73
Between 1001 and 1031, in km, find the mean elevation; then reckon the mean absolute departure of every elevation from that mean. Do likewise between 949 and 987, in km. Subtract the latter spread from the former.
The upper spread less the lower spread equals -0.1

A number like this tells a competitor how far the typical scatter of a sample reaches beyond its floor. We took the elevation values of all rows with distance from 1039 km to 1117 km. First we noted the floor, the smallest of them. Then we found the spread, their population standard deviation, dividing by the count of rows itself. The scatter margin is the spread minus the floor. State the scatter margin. -8.21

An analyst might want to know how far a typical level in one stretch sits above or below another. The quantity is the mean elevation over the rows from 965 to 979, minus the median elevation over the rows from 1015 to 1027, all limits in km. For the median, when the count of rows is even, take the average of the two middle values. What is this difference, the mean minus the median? 1.66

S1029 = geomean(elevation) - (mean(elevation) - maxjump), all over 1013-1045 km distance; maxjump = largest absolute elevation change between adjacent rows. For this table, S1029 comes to 1.1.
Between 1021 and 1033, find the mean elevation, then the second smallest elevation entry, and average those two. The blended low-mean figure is 9.3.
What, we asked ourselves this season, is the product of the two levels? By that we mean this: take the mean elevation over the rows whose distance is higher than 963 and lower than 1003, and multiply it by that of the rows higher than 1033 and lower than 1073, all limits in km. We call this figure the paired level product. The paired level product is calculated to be 94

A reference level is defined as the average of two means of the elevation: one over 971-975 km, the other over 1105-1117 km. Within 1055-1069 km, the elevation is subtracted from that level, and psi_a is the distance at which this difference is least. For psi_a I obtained 1062.0 km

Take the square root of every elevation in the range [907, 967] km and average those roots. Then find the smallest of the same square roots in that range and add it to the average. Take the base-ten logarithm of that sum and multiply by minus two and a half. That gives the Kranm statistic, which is -2.01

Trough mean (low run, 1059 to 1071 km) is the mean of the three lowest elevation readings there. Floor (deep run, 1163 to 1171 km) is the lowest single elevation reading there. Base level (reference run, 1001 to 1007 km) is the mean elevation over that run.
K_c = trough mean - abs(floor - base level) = 7.2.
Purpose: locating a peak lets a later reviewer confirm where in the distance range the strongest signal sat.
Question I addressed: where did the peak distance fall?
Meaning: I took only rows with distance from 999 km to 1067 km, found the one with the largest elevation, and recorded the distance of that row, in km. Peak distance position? 1024.0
